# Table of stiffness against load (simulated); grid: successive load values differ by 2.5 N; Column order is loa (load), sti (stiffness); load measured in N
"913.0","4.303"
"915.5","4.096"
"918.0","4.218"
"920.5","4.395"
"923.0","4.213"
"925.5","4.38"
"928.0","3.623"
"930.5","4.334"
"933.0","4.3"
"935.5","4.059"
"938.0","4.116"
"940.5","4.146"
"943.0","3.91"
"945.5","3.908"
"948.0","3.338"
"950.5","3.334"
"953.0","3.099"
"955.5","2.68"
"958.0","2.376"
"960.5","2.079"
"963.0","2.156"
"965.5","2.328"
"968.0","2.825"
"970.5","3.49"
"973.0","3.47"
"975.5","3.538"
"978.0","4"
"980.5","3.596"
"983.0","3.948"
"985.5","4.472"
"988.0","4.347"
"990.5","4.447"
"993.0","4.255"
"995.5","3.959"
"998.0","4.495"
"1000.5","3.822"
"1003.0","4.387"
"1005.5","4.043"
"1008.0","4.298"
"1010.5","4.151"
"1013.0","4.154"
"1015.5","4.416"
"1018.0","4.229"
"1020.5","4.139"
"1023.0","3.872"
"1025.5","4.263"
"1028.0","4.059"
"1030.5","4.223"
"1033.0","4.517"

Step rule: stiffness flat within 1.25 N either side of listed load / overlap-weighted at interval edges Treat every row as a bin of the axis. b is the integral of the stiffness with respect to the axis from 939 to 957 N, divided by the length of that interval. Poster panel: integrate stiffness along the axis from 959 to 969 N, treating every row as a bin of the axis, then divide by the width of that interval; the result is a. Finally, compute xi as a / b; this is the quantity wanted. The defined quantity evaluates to 0.67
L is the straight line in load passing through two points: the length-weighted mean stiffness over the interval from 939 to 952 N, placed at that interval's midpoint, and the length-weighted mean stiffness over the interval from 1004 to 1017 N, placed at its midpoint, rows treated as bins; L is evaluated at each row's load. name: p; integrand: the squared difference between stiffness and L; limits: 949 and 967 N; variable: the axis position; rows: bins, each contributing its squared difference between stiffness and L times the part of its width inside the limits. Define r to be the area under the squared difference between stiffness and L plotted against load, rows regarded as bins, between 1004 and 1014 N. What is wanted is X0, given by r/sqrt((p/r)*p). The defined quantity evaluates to 0.0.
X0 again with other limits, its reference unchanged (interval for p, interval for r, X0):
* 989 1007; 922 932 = 6.3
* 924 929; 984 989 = 0.3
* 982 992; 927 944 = 7.3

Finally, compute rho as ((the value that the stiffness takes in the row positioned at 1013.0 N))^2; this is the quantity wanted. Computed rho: 17.3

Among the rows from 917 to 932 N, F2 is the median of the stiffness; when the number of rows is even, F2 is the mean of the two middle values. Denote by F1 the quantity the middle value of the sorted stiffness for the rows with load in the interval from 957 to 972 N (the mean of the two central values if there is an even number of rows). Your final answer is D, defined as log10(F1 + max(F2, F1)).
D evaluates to 0.821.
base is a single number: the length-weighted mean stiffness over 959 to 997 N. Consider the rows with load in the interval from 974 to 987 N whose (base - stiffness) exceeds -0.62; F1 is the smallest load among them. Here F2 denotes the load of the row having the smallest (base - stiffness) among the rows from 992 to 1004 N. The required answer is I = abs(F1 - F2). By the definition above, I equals 22.5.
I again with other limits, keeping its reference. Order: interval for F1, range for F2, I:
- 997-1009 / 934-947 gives 60.0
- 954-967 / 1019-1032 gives 70.0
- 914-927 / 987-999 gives 82.5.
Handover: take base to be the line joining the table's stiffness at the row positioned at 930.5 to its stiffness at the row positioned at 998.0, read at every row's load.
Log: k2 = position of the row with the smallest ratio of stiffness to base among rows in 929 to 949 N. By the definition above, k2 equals 948.0 N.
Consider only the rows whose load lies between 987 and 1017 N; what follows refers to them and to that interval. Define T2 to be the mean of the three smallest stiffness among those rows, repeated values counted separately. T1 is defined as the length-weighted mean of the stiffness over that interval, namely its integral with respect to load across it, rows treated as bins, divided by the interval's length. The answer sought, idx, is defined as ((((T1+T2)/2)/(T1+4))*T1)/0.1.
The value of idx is 21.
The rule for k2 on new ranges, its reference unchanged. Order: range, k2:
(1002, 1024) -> 1023.0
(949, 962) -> 960.5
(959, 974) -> 960.5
